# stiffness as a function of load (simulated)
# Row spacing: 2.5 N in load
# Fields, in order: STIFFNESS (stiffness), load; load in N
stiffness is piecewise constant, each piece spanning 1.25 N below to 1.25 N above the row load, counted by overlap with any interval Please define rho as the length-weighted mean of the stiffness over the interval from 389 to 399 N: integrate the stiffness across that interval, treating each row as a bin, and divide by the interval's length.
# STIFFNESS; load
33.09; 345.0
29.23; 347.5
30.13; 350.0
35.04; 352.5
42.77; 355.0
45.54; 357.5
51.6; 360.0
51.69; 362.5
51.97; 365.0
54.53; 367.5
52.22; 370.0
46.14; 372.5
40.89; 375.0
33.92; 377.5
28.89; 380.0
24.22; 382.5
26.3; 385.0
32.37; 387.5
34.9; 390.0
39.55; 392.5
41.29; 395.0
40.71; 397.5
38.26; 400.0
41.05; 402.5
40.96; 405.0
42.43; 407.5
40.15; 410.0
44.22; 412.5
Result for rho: 39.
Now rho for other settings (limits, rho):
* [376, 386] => 29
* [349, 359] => 39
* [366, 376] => 49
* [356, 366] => 50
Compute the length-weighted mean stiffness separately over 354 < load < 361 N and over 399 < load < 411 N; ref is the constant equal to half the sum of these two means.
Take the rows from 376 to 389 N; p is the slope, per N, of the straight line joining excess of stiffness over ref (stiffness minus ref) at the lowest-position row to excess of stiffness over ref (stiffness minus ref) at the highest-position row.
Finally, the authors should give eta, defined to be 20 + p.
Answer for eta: 19.8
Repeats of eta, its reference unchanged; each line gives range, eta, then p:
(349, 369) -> 21.4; 1.4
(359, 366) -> 20.1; 0.1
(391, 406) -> 20.1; 0.1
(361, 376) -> 19.1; -0.9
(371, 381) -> 17.7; -2.3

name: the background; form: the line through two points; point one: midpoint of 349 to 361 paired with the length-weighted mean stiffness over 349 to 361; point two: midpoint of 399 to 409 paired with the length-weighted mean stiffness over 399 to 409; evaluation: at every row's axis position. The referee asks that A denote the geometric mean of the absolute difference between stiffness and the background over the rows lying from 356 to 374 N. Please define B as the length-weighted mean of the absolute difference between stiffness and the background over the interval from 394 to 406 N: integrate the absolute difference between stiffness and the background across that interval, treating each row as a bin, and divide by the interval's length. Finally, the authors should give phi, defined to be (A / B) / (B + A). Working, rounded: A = 9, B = 0.7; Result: 1.25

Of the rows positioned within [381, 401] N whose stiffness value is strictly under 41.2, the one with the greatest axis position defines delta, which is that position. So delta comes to 400.0 N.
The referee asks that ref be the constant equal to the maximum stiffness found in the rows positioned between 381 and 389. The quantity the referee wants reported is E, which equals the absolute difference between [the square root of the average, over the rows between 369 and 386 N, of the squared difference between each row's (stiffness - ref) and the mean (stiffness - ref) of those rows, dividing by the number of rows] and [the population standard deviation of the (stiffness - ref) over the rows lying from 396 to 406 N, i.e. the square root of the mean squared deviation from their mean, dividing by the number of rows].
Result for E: 8.7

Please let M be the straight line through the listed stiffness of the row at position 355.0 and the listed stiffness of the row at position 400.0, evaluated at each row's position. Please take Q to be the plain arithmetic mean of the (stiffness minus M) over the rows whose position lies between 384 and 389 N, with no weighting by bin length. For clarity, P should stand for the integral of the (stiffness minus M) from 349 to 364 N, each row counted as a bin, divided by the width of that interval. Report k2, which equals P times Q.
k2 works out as -6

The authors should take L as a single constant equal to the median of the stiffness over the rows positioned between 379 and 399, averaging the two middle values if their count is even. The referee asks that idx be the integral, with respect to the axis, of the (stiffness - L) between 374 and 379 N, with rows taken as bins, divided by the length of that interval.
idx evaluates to 3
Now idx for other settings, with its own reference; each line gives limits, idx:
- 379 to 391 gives -4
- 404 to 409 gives 8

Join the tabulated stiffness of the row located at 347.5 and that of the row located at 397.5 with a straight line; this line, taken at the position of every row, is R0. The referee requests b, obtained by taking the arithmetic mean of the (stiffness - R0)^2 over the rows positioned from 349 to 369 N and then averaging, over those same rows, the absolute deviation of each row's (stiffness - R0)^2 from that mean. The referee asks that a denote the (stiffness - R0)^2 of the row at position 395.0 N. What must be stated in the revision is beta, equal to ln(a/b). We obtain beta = -4.7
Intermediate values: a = 1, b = 145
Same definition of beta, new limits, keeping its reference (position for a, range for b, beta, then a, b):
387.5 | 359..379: -1.4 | 37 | 148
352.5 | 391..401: 1.9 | 22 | 3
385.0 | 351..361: 0.2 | 133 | 104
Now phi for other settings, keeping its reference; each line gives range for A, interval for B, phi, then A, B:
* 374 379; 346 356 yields 0.00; 0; 7.8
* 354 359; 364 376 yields 0.03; 3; 8.3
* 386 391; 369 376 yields 0.10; 7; 5.5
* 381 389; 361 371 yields 0.04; 13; 11.6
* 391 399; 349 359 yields 0.01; 0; 5.8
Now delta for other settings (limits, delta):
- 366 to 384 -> 382.5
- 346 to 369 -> 352.5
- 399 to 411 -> 410.0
